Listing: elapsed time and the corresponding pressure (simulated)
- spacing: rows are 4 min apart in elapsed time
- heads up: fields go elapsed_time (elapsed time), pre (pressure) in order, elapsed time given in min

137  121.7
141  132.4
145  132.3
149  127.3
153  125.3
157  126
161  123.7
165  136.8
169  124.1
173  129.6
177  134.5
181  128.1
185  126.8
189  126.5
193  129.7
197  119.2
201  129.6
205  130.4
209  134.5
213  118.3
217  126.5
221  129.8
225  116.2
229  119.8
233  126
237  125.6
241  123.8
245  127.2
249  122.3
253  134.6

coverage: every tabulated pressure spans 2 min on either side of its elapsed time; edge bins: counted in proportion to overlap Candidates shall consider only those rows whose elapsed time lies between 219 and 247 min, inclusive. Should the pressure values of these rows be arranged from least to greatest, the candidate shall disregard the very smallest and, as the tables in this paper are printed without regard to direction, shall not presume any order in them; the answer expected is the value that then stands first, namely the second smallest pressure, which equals 119.8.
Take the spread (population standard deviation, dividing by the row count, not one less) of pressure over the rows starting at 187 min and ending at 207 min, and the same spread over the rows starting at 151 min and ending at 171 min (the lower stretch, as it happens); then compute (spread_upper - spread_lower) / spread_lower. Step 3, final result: -0.15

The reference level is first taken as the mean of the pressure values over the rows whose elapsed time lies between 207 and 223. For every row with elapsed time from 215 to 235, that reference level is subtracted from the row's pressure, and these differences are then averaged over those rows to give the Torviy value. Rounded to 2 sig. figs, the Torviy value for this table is -3.6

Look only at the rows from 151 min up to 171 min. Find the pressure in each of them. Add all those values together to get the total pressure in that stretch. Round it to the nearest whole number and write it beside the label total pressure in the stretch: 636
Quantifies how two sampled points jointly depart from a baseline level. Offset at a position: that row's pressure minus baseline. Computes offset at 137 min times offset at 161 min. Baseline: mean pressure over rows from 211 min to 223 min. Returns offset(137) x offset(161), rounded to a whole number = 4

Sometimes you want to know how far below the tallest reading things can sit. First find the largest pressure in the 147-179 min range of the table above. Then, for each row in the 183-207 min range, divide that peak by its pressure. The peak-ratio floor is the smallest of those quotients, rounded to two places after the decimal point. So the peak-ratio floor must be 1.05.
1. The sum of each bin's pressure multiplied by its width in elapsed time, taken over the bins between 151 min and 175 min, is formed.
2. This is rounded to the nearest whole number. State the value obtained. 3062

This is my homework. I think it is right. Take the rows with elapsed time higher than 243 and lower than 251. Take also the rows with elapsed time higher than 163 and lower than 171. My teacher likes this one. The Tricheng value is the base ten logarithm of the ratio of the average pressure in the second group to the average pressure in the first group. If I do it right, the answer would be 0.019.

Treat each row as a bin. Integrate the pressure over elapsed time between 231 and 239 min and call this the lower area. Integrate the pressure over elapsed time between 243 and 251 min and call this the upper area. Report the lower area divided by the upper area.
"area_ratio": 1.008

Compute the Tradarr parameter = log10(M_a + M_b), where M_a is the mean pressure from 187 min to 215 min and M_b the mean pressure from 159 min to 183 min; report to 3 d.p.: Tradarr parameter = 2.409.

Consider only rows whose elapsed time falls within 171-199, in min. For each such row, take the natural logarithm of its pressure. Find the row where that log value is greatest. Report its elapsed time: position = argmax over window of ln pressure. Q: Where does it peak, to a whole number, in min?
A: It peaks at 177 min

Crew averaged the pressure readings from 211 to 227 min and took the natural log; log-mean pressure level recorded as 4.81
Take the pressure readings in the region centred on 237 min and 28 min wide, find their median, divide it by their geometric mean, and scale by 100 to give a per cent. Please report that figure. 101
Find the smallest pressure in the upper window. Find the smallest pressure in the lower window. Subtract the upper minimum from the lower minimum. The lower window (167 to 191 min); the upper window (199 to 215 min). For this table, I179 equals 6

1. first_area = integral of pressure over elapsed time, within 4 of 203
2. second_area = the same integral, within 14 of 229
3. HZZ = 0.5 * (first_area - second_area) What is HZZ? -1215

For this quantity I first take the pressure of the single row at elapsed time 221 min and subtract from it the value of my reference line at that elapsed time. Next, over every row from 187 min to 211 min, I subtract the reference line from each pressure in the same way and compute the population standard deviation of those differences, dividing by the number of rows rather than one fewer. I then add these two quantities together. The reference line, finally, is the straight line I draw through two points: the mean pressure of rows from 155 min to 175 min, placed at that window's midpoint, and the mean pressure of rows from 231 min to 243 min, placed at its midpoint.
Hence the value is 9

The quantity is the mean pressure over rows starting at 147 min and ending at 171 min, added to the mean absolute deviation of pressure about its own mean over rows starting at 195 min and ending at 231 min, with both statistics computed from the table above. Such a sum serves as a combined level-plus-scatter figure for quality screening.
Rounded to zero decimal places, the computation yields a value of 133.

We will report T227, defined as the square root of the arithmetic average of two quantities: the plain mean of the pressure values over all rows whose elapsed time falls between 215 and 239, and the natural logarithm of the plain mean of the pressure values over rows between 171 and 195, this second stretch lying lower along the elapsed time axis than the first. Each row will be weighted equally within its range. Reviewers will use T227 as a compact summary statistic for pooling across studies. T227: 8.026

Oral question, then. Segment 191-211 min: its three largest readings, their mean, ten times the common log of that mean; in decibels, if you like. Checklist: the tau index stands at 21.2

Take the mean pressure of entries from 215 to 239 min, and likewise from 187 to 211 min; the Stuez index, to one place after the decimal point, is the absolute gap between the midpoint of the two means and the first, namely 2.2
